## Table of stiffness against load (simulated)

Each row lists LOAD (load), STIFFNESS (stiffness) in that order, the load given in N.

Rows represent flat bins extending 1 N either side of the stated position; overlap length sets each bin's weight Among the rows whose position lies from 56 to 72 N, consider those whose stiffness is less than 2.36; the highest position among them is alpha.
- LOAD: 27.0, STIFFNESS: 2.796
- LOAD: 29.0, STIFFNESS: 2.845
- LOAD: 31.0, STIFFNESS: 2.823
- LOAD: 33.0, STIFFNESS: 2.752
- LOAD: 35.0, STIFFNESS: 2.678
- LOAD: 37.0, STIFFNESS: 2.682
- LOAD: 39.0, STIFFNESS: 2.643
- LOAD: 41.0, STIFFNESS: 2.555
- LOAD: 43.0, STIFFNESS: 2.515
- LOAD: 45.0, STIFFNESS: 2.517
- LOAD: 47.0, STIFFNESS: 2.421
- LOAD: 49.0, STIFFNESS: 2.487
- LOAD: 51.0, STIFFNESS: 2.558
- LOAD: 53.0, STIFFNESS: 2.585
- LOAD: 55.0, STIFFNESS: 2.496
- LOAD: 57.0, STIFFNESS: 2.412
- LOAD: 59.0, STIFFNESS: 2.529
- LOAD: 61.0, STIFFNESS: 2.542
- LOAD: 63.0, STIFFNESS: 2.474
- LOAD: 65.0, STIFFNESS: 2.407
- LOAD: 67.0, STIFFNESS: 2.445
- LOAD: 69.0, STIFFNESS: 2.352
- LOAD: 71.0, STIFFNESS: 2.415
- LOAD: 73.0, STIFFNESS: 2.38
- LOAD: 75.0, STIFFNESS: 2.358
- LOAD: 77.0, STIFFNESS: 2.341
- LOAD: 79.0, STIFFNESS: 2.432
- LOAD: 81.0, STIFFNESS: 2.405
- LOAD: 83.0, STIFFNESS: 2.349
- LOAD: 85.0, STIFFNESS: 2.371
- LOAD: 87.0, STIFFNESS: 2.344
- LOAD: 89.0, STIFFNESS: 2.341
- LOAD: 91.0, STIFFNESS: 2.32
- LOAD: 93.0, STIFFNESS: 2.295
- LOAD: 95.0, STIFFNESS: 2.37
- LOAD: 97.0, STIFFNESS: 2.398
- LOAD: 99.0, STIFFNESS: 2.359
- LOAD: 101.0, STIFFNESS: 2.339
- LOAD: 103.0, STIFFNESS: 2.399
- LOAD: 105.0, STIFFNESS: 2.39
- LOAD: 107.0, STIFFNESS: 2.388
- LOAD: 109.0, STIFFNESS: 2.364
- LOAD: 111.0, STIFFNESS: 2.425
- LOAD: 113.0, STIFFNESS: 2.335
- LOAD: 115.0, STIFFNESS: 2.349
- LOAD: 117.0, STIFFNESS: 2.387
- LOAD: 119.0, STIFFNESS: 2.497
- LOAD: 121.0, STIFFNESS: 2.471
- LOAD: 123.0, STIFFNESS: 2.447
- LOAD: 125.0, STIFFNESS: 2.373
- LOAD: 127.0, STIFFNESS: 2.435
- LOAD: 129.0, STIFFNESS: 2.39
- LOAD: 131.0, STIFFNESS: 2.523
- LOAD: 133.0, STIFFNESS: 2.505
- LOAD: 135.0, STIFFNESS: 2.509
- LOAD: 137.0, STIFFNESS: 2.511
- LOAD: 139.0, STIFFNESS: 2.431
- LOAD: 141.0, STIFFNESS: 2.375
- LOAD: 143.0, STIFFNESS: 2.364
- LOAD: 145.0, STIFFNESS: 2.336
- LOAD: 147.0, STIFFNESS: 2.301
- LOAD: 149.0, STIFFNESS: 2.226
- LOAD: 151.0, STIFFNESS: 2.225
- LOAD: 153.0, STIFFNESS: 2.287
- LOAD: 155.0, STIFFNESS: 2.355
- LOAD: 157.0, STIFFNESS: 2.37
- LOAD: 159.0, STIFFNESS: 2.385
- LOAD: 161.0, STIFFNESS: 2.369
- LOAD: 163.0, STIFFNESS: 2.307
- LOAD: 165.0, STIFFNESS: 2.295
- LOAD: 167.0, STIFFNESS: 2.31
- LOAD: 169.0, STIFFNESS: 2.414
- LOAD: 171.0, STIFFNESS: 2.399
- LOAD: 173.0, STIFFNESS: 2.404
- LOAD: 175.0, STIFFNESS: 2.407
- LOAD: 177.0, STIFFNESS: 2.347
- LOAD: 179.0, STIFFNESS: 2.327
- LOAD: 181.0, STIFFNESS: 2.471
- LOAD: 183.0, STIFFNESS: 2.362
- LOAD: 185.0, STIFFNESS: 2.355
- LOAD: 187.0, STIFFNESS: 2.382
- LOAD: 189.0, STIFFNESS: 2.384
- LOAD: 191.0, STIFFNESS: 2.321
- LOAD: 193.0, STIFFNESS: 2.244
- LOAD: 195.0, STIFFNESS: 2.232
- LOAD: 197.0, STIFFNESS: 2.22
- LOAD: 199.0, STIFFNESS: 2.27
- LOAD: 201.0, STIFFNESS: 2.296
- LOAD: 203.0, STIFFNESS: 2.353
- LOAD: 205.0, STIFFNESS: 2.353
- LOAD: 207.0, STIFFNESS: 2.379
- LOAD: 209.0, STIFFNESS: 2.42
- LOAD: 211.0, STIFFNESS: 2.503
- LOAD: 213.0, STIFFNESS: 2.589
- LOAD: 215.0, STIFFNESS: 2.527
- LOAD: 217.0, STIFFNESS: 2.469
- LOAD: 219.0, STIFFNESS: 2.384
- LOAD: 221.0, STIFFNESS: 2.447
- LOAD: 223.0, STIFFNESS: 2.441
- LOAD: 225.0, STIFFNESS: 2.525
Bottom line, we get 69.0 N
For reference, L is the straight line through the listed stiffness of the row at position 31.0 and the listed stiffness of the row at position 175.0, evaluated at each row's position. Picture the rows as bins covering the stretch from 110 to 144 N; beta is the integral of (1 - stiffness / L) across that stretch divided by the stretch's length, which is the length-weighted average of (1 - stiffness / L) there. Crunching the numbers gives 0.04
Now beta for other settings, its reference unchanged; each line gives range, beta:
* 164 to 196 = 0.02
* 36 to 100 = 0.10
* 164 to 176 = 0.02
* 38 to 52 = 0.09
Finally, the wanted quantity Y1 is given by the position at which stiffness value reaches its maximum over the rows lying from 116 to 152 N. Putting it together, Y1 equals 131.0 N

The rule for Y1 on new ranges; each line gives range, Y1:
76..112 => 79.0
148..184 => 181.0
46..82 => 53.0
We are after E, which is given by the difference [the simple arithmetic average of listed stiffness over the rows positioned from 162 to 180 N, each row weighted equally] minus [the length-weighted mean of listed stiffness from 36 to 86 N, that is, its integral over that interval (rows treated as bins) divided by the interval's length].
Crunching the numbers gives -0.11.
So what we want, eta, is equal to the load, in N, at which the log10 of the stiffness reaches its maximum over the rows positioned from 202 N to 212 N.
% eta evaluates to 211.0 N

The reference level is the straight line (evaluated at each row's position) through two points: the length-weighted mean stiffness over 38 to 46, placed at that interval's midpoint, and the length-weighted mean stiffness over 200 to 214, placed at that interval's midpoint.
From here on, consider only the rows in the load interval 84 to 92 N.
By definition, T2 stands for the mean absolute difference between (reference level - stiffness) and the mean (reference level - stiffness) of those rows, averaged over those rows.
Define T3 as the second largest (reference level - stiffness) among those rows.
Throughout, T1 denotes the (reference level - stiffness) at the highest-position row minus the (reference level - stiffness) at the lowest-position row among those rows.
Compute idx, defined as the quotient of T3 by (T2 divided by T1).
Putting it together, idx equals 0.66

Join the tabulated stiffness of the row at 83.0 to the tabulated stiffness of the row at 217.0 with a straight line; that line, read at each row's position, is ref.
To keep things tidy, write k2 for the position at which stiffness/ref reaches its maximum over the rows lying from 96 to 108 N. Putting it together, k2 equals 97.0 N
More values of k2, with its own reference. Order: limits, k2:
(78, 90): 79.0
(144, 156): 155.0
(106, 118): 111.0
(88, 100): 97.0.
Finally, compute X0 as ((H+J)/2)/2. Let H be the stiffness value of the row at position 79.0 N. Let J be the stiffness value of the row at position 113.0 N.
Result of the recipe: 1.19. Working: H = 2.432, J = 2.335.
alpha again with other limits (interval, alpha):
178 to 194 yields 193.0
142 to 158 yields 155.0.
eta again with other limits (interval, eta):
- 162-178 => 169.0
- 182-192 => 189.0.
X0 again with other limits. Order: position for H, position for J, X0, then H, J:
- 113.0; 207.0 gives 1.18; 2.335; 2.379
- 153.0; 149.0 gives 1.13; 2.287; 2.226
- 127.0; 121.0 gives 1.23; 2.435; 2.471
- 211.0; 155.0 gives 1.21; 2.503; 2.355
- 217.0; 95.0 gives 1.21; 2.469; 2.37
